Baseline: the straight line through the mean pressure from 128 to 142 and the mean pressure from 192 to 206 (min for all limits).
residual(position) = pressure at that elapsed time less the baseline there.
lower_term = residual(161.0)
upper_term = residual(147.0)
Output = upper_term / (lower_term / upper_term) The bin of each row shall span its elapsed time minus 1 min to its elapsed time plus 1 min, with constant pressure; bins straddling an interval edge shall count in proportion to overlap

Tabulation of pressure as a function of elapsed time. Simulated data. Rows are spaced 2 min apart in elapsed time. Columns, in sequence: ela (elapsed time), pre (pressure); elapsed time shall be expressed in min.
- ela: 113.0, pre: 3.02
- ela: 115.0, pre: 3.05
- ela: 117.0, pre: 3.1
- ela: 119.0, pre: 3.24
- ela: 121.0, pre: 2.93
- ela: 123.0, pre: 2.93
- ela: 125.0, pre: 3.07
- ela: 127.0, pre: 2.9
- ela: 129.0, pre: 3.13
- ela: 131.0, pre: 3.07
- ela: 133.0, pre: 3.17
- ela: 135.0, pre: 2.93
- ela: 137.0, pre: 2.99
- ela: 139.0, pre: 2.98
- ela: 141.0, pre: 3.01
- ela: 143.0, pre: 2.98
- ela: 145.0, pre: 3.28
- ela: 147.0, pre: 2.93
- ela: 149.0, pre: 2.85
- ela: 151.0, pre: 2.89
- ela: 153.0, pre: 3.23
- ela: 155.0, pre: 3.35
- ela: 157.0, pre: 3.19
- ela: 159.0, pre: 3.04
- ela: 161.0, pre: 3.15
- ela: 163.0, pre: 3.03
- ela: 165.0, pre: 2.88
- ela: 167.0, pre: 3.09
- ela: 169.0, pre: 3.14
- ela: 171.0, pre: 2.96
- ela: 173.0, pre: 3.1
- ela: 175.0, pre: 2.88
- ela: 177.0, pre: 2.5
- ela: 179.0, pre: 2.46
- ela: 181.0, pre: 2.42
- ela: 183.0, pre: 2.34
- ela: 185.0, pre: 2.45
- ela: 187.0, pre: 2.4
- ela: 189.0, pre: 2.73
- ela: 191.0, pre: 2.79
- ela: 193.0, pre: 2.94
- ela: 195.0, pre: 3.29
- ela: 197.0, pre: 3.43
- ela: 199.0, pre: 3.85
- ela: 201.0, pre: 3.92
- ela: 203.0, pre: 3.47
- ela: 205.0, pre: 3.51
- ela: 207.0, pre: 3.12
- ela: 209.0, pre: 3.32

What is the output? -0.52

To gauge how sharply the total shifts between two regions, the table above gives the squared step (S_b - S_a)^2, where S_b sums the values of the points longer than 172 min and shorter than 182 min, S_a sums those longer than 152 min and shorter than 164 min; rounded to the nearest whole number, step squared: 32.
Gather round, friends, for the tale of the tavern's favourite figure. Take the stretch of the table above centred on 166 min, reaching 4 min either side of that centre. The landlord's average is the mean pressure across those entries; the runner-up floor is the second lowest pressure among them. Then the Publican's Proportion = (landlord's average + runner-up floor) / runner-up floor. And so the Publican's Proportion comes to 2.00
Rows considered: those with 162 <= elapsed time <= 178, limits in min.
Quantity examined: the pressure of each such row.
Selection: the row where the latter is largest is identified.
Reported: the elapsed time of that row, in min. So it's 169.0 min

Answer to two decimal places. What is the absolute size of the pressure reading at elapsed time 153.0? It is 3.23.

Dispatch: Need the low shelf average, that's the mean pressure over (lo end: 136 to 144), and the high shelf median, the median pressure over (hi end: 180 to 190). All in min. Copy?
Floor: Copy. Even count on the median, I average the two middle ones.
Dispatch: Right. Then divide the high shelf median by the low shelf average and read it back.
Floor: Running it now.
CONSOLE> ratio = 0.81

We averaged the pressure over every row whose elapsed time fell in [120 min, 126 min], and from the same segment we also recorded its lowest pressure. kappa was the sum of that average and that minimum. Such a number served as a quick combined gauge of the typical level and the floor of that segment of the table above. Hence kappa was 5.9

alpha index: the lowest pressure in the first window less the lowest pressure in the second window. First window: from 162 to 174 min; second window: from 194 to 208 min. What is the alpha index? -0.24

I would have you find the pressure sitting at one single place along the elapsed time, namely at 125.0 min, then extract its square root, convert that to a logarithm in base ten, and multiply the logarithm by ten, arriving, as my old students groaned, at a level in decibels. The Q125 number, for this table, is 2.44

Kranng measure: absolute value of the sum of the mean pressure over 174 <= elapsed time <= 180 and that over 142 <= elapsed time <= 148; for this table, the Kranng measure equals 5.7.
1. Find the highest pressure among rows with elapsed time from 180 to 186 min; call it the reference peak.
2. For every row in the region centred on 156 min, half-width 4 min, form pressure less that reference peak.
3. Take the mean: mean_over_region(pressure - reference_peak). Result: 0.75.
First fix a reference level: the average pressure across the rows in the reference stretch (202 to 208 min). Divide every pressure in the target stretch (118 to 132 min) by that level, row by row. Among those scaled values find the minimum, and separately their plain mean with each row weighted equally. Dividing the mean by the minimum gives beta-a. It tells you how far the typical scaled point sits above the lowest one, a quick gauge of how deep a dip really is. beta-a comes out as 1.05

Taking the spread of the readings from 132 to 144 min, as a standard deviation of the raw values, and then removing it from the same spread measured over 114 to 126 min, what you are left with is 0.03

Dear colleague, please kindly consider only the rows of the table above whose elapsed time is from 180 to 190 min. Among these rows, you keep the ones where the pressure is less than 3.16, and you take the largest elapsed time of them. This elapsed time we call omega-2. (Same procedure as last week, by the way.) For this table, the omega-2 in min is 189.0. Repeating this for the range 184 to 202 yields 193.0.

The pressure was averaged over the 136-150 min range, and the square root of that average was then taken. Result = 1.73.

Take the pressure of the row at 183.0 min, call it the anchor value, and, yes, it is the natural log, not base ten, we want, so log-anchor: 0.85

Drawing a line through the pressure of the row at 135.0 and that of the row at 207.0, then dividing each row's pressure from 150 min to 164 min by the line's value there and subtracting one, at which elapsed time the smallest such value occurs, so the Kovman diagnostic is 151.0 min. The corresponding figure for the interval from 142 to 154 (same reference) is 149.0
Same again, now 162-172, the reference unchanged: 165.0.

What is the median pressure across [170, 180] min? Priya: 2.9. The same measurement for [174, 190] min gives 2.5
